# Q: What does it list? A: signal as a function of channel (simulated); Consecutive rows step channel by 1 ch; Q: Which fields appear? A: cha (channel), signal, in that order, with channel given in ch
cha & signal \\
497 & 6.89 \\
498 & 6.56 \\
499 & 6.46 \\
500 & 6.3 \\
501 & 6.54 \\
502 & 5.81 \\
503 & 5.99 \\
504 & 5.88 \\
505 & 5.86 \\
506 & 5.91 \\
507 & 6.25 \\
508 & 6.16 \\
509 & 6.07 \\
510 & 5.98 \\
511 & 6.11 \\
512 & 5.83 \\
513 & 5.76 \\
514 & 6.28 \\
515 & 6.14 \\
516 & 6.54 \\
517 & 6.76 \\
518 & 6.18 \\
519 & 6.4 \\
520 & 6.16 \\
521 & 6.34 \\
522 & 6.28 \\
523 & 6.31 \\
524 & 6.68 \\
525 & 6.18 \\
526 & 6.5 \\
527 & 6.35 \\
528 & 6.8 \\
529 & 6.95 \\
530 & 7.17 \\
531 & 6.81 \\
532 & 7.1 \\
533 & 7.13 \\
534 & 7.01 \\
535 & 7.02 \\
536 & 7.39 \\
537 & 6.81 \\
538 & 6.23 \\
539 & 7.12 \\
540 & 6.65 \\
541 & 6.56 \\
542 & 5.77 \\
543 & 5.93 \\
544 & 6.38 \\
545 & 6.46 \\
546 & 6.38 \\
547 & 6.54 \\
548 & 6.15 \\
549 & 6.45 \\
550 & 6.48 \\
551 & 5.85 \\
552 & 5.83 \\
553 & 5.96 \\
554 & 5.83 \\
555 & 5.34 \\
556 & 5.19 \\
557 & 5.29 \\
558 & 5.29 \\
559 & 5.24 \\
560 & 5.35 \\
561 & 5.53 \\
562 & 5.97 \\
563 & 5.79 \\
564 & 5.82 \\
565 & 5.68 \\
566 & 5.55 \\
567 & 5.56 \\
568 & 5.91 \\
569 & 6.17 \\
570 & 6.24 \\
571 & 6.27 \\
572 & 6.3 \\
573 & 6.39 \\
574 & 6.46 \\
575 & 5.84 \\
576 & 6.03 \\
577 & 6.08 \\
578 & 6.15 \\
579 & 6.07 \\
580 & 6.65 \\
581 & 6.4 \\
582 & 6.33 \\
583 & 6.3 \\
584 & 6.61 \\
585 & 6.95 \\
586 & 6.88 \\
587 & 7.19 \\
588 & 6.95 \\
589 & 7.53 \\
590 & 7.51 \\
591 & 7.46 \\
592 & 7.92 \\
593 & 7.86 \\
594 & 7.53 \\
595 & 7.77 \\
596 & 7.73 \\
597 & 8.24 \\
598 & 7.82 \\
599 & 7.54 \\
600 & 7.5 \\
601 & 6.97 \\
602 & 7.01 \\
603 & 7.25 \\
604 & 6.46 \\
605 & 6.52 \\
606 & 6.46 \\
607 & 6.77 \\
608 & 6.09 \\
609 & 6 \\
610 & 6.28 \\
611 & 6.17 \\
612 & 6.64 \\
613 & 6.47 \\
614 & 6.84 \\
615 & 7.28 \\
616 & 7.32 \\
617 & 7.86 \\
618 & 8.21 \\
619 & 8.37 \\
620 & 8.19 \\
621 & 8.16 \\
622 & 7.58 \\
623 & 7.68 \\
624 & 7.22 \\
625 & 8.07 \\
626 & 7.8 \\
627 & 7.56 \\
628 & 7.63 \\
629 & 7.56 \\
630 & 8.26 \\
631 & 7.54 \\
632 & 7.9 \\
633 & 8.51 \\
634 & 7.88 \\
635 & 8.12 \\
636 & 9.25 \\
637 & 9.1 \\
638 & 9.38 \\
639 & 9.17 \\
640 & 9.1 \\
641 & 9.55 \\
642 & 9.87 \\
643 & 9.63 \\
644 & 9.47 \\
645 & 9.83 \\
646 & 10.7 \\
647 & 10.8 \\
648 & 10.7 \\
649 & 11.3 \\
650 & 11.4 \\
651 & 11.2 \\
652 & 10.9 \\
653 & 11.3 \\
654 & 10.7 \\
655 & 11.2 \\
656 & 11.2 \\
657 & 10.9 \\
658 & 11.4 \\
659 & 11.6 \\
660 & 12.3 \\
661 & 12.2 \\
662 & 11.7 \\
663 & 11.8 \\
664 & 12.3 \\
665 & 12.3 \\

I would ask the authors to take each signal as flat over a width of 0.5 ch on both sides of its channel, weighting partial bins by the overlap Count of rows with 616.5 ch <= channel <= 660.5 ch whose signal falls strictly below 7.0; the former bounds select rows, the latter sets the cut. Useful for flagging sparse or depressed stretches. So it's 0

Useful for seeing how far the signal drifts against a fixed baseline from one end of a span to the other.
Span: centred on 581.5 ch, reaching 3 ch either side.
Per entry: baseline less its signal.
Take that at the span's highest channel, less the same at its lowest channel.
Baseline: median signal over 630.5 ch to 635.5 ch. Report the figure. -0.54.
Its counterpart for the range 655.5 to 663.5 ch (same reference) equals -0.60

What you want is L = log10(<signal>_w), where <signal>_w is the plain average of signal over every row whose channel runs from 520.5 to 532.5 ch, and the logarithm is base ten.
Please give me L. 0.82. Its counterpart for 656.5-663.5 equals 1.07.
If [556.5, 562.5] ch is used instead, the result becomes 0.74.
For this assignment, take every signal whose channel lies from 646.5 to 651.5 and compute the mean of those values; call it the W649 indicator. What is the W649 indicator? 11.1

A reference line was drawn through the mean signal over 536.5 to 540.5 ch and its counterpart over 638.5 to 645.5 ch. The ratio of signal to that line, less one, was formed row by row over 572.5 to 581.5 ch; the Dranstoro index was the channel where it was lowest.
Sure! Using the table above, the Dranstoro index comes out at 575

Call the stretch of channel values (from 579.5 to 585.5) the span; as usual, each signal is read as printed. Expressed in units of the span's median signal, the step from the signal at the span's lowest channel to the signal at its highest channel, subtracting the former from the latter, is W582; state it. 0.05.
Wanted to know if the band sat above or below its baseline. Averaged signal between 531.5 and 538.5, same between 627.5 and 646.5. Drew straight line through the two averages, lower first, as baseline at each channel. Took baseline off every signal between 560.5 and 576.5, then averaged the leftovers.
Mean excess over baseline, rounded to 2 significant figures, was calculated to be -1.6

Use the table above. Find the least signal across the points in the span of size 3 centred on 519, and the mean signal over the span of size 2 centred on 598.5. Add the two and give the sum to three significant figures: 13.8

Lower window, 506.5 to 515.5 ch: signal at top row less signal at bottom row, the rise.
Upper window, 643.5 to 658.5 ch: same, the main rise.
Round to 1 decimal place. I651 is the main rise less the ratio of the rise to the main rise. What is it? 2.0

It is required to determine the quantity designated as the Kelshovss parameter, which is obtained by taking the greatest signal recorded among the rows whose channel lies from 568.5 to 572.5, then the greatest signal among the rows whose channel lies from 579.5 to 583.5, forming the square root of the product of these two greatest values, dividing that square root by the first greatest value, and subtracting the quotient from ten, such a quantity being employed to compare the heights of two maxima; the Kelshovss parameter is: 8.973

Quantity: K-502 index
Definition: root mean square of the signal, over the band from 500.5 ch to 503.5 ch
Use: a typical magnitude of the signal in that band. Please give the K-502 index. 6.1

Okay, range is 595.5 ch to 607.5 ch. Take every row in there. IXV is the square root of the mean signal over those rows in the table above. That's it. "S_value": 2.68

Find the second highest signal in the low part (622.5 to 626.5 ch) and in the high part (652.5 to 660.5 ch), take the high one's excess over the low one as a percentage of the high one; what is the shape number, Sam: 33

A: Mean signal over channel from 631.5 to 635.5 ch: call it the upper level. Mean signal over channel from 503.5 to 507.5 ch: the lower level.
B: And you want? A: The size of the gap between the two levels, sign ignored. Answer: 2.1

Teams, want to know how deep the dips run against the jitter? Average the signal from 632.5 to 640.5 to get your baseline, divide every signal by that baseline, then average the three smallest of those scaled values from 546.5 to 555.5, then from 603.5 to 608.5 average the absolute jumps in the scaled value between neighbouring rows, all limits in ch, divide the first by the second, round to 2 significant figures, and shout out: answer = 20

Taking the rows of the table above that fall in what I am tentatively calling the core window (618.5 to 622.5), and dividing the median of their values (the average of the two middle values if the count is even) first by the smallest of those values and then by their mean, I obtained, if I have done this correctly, 0.13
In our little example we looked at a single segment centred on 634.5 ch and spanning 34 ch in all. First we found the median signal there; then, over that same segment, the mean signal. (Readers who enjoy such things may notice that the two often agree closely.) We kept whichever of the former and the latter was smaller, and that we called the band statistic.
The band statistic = 8.4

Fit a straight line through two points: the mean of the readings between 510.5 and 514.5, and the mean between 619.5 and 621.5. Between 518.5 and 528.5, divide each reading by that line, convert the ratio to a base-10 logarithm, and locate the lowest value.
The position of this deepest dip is 525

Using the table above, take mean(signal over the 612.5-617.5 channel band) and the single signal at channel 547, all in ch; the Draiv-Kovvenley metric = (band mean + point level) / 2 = 6.8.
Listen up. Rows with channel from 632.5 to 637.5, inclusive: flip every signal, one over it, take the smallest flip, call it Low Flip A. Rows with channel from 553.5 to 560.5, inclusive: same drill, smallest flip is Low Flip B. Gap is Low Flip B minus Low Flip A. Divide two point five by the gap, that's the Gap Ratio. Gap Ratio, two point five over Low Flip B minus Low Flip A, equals 39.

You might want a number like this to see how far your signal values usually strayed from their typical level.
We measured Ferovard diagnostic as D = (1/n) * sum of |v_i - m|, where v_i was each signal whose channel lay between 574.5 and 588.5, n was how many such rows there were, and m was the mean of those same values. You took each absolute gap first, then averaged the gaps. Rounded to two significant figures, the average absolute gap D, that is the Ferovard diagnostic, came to 0.35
